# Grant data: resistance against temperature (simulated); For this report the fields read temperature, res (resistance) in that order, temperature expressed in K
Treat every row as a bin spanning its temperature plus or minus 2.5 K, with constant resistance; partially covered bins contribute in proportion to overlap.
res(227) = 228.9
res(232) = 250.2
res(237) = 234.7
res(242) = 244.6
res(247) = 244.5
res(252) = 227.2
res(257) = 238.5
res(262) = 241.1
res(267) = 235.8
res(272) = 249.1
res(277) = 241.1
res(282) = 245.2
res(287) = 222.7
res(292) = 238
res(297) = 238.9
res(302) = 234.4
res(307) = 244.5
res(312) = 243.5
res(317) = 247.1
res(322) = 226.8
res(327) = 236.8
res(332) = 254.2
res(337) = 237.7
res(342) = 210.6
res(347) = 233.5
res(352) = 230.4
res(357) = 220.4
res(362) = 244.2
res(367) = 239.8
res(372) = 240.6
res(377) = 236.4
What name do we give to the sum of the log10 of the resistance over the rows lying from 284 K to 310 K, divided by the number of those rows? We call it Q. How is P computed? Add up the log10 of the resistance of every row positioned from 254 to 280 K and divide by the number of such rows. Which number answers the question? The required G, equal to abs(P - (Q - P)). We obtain 2.39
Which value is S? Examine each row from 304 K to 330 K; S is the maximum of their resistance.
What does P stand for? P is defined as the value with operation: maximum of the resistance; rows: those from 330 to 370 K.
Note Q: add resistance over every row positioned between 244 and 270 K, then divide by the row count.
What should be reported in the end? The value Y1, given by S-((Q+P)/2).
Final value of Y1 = 1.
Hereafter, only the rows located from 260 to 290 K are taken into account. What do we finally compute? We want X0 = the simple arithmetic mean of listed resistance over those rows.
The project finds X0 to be 239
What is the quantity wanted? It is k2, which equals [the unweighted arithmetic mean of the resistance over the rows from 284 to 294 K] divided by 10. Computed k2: 23.0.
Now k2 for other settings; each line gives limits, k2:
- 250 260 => 23.3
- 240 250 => 24.5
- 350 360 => 22.5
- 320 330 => 23.2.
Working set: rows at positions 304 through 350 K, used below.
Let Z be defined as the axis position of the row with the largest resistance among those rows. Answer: 332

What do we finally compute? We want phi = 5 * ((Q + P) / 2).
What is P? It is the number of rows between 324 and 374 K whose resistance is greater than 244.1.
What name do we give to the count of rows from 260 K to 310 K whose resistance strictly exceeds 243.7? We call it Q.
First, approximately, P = 2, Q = 3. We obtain 12.5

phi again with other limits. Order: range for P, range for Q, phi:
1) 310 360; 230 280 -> 15.0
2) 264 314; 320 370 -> 12.5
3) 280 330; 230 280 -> 17.5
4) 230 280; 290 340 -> 17.5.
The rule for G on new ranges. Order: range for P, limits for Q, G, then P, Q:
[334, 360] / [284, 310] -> 2.34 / 2.35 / 2.37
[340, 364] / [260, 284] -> 2.33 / 2.36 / 2.38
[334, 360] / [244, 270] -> 2.33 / 2.35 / 2.38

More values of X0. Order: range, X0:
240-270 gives 239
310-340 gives 241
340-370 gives 230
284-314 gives 237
